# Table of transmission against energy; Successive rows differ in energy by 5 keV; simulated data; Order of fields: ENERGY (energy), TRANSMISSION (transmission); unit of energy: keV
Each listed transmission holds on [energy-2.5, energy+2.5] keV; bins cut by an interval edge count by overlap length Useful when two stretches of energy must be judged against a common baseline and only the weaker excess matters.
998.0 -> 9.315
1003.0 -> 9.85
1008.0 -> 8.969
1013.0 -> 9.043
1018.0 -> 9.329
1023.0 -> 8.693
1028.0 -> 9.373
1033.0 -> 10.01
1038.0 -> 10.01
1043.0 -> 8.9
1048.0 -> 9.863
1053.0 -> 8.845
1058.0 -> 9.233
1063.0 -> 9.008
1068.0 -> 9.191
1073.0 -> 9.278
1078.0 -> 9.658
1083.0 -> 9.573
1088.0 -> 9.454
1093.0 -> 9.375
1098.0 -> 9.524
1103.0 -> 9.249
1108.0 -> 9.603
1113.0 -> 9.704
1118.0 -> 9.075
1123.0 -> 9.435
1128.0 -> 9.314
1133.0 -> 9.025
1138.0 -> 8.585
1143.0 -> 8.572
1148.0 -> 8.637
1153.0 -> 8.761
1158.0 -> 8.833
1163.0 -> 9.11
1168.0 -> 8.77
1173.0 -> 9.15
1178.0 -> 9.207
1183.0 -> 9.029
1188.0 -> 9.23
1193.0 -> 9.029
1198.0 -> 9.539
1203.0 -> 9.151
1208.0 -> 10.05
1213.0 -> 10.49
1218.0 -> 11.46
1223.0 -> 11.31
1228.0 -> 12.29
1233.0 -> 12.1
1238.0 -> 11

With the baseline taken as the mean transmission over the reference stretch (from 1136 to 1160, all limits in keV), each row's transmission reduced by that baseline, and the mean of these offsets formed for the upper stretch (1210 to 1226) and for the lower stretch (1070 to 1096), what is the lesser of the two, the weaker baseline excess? 0.79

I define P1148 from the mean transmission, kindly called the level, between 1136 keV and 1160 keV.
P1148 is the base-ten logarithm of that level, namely 0.94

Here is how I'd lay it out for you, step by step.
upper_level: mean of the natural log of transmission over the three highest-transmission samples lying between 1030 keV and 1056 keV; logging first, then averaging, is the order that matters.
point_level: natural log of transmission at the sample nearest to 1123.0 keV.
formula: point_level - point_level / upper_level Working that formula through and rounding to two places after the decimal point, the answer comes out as 1.27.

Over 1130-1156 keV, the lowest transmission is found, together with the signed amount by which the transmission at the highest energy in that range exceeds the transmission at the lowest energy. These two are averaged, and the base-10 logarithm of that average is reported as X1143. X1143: 0.618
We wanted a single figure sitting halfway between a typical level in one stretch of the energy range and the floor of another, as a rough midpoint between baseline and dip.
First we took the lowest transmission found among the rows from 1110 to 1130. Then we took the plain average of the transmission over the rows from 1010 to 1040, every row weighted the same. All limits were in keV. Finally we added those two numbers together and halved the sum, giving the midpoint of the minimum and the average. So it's 9.2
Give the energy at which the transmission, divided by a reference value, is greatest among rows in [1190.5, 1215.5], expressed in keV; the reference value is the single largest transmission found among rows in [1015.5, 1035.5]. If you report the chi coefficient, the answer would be 1213.0 keV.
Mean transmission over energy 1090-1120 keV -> 9.4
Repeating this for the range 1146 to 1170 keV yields 8.8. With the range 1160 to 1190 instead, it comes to 9.1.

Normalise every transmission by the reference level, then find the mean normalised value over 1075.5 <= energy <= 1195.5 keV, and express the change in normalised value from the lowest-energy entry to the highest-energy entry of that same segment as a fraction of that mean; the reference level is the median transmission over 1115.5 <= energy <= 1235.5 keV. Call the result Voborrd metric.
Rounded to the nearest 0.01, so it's -0.07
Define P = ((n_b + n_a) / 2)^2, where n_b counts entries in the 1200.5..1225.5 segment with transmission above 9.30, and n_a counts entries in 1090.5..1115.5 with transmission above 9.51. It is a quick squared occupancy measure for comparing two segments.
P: 12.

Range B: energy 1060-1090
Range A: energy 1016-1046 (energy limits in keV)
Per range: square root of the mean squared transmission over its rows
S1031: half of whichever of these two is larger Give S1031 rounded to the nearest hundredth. 4.70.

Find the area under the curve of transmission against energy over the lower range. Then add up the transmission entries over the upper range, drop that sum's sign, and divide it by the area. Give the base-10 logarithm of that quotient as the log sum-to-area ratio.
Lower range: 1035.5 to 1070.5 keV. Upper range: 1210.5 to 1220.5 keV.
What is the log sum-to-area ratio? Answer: -1.2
